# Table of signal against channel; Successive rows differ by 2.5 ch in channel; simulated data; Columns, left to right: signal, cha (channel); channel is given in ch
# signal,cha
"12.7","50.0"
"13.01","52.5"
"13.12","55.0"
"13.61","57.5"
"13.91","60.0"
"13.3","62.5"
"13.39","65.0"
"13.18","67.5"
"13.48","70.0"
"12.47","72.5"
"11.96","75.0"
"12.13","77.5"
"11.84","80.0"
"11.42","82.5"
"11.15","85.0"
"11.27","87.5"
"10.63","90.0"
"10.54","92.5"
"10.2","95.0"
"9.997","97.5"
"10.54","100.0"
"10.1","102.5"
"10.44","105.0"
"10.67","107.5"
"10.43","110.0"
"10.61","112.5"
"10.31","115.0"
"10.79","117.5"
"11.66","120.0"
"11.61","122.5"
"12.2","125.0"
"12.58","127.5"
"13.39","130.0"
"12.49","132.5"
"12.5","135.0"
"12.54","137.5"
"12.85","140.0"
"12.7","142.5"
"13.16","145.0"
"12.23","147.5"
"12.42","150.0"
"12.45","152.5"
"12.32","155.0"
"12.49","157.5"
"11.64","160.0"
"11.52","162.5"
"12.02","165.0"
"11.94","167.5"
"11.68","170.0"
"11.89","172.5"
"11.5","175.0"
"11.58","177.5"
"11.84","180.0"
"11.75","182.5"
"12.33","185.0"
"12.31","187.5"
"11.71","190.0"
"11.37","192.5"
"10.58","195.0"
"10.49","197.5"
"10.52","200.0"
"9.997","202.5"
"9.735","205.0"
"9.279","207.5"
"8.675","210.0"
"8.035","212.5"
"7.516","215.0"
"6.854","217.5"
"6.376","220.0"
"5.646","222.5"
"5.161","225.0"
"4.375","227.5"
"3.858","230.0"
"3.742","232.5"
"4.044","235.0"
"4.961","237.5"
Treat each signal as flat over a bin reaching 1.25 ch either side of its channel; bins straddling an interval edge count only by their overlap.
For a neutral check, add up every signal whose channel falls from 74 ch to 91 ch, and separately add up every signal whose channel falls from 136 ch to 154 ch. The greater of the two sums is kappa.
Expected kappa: 88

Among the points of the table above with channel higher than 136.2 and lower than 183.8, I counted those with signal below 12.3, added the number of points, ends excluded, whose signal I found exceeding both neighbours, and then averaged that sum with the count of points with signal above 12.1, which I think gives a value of 13.5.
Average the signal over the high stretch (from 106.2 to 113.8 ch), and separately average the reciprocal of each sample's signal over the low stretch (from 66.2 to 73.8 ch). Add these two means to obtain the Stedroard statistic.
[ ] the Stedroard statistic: 11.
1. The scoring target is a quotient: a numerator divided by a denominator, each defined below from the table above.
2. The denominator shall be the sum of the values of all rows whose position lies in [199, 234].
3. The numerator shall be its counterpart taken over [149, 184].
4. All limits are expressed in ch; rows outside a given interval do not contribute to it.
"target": 1.67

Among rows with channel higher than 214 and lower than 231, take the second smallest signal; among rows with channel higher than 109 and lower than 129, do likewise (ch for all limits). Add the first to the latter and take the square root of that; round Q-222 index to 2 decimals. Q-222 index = 3.85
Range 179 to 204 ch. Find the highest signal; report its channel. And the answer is 185.0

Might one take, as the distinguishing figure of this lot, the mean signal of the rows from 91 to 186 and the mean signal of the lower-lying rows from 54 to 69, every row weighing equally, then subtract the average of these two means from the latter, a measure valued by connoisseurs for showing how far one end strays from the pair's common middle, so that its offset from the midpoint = 0.9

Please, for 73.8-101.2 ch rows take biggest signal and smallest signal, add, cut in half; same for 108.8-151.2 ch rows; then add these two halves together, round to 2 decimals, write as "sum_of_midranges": 22.91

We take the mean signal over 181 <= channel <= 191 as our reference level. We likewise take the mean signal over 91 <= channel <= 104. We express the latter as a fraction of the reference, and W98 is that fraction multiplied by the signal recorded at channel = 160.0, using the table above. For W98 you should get 10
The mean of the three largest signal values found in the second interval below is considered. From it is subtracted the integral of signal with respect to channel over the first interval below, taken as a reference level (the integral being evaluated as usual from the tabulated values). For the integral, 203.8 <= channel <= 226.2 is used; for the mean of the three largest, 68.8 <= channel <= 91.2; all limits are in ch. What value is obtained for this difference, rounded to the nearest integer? -155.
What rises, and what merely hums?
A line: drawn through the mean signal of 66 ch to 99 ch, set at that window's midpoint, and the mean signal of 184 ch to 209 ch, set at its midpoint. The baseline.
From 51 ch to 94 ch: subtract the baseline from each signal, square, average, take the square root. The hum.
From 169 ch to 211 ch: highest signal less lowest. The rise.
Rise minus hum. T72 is 2.4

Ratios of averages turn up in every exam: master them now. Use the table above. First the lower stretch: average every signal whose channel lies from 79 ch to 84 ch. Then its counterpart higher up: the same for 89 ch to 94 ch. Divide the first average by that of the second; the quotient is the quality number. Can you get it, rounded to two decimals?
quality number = 1.10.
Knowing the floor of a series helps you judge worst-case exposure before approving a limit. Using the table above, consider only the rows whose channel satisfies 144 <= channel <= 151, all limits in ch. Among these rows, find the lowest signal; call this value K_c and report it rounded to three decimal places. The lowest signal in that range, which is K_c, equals 12.230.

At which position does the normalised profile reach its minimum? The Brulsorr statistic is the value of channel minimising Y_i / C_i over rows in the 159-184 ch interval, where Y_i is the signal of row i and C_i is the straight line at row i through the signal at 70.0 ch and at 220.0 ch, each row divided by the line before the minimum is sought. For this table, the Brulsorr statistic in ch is 160.0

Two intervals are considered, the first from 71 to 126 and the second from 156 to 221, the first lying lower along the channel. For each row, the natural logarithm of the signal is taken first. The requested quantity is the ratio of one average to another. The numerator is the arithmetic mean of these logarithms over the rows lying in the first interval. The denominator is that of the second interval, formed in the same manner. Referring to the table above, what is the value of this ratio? 1.02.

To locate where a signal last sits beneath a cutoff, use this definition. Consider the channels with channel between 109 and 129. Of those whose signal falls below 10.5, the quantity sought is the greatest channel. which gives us 115.0 ch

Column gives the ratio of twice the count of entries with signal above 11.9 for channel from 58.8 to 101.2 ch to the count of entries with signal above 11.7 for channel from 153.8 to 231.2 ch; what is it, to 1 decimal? 1.6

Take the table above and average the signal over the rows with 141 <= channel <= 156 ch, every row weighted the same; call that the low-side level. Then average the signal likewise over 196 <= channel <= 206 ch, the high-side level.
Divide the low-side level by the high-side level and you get 1.23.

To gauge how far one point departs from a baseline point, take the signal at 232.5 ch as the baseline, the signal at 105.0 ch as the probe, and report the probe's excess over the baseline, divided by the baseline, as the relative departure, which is 1.8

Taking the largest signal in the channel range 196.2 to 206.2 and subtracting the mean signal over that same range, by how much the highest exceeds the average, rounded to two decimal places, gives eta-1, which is 0.33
